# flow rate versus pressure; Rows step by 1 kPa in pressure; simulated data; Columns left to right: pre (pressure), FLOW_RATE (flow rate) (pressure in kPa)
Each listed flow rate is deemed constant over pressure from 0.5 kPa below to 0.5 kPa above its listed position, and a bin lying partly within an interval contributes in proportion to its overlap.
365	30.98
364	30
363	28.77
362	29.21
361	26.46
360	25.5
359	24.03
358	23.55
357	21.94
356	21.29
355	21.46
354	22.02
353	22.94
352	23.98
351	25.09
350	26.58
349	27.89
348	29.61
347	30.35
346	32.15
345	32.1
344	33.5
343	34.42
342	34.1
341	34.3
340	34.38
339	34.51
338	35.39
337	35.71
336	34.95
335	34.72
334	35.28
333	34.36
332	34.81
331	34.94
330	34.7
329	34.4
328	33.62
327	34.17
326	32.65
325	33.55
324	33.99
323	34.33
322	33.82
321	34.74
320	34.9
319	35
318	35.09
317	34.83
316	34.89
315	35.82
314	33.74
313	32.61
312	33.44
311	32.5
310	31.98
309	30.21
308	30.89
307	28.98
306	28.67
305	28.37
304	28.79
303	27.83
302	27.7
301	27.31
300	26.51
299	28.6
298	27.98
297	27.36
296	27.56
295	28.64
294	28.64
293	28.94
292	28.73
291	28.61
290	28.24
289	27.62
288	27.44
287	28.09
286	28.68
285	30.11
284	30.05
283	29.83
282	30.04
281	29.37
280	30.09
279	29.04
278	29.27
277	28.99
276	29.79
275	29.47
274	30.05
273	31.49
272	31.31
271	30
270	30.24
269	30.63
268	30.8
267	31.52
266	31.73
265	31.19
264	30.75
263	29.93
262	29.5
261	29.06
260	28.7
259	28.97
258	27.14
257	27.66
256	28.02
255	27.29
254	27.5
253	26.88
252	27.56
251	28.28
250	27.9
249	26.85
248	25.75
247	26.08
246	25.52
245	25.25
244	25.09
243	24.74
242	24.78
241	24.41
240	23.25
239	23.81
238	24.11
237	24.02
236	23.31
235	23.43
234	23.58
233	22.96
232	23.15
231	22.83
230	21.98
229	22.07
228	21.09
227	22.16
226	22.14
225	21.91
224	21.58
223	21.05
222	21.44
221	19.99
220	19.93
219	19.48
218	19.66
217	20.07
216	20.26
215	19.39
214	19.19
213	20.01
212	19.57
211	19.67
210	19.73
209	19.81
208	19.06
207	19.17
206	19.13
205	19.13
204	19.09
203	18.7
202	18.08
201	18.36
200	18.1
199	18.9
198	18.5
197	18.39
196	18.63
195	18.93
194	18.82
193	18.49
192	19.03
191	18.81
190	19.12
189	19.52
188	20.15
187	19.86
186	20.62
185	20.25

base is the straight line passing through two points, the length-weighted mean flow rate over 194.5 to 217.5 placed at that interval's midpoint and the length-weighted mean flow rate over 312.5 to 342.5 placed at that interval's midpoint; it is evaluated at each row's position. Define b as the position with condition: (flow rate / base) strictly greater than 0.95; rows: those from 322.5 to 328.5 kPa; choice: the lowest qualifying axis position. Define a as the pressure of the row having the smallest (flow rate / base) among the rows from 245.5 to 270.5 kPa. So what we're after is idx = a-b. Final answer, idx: -75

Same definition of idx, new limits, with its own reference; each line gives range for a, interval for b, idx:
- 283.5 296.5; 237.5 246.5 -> 58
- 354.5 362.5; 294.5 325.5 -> 48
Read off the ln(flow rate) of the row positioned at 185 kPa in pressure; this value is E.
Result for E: 3.0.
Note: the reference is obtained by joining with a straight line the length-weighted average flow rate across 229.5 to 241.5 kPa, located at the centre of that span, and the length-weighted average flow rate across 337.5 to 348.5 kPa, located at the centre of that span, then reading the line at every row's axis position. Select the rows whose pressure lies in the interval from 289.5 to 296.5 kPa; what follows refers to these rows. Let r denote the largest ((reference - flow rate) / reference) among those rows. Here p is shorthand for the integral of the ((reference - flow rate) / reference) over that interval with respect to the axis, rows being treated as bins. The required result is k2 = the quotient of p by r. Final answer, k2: 1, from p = 0.0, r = 0.05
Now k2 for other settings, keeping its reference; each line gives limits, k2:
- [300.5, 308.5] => 4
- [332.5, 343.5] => 22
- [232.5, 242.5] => -3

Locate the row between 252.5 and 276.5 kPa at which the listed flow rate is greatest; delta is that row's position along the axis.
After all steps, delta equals 266 kPa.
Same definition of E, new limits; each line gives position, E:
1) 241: 3.2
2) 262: 3.4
